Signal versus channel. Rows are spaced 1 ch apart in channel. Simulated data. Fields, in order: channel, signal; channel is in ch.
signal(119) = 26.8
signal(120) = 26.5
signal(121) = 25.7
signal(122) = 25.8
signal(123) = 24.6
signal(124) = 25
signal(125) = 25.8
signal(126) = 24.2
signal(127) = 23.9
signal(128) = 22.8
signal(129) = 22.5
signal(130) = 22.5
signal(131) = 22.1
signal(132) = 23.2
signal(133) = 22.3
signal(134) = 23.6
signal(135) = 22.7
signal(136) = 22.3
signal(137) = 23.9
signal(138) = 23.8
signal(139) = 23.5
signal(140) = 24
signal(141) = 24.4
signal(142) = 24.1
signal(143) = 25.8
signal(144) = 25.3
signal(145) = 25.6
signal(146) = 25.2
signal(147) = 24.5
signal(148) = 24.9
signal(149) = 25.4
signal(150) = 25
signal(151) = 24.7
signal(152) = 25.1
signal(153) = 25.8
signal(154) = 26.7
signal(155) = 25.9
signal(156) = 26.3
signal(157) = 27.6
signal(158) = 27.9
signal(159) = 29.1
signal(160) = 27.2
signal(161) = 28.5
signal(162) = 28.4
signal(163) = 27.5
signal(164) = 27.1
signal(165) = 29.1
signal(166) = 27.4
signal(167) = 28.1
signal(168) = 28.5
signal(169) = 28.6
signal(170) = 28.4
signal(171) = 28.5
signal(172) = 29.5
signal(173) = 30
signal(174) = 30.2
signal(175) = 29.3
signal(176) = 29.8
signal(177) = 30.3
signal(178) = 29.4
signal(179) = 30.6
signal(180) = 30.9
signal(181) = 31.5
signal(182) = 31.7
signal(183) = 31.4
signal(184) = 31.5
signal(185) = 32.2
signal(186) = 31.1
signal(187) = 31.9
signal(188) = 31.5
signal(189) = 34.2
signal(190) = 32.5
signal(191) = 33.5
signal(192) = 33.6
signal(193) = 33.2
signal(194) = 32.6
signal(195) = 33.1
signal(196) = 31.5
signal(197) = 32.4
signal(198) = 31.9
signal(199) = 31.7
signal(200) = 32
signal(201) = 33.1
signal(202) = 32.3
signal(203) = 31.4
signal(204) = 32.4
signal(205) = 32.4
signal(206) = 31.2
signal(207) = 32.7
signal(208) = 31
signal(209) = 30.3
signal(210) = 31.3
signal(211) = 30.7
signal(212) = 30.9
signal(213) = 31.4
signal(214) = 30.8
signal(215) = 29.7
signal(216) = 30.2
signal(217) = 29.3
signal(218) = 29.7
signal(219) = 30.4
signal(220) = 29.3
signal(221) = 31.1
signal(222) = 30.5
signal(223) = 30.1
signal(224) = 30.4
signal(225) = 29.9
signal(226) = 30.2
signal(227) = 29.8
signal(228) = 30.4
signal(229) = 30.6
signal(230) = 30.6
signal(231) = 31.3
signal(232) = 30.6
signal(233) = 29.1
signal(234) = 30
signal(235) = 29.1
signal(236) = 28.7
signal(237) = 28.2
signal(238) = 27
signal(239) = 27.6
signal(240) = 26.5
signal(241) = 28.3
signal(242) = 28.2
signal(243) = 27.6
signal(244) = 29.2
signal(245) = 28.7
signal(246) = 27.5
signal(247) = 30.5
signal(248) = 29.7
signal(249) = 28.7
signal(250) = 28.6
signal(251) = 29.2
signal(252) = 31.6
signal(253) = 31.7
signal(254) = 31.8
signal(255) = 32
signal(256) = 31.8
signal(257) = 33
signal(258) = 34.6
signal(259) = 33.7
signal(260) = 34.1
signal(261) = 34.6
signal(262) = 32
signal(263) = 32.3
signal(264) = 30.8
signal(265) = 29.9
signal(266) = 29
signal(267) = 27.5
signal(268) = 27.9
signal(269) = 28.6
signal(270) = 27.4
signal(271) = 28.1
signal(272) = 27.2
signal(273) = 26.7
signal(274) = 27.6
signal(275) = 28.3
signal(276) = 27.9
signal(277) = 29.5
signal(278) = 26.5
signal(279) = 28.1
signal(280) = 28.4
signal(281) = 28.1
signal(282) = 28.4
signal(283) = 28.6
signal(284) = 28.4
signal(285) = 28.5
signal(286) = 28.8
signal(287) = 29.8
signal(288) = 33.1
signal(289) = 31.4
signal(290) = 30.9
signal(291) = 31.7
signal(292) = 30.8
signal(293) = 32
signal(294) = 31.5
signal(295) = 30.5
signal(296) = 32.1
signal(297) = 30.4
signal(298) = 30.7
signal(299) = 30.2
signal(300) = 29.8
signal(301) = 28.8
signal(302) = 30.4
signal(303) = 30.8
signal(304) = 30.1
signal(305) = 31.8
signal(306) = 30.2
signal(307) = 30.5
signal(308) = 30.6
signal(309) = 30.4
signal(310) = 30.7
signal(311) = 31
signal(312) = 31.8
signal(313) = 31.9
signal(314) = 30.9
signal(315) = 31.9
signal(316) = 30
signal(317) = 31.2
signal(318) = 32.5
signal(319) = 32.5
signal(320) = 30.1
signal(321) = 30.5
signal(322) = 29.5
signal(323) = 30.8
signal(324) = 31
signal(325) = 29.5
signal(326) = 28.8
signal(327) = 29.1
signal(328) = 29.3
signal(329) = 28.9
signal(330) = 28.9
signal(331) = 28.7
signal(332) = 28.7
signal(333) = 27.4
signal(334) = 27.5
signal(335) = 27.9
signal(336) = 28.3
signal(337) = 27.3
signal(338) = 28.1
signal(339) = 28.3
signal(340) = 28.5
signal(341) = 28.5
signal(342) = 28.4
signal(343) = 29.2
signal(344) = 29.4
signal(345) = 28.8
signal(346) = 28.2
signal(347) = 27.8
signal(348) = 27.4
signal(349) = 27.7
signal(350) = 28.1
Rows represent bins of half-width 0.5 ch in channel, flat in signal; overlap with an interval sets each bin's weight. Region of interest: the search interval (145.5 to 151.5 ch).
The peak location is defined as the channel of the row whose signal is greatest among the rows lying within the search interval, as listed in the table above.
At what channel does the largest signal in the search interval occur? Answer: 149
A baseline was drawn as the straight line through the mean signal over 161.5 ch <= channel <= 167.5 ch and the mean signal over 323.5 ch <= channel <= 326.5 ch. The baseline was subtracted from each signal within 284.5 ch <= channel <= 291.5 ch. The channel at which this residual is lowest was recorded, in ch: 285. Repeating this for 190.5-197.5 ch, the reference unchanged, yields 196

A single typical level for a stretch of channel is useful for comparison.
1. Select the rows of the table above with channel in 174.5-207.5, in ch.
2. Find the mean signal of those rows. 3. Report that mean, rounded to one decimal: 31.8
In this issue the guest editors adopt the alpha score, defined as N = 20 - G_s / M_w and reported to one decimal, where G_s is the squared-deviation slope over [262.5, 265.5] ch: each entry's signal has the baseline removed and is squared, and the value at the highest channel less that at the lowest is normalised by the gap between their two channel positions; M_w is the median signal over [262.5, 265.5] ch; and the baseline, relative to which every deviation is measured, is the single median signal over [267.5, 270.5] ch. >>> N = 20.2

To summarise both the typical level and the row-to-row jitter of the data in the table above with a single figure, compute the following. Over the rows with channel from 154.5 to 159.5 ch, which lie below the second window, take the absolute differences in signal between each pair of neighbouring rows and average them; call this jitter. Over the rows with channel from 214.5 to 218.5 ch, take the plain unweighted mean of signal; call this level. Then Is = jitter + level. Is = 30.5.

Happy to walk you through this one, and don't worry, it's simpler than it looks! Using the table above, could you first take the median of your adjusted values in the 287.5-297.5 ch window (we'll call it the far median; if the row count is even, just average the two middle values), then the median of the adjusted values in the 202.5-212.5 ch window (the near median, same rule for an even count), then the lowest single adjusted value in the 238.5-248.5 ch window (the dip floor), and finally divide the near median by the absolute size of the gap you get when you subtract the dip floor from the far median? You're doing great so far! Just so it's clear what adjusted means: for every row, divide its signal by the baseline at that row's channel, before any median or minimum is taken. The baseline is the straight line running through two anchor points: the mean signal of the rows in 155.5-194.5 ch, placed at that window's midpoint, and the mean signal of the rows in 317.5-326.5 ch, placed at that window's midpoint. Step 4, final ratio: 6.6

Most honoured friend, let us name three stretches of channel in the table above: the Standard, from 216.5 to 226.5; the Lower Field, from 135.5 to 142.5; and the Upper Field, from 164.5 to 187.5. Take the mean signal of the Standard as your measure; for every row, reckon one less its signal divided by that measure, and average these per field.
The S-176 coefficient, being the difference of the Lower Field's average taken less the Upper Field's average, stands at 0.21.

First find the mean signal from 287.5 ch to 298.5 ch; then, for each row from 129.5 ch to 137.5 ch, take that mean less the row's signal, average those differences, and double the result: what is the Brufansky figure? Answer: 17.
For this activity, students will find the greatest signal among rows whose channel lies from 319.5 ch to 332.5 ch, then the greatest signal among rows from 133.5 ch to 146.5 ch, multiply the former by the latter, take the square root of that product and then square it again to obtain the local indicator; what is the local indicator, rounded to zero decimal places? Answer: 800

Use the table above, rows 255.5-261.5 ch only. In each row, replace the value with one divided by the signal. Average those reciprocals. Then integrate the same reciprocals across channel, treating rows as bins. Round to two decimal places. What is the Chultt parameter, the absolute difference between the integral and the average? 0.15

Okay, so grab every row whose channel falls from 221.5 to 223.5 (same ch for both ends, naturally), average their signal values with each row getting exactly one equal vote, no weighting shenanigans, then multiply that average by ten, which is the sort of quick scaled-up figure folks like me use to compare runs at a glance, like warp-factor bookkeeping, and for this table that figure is 303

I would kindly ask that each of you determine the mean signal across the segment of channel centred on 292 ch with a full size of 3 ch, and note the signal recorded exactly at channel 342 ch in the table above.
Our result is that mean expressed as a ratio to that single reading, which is 1.11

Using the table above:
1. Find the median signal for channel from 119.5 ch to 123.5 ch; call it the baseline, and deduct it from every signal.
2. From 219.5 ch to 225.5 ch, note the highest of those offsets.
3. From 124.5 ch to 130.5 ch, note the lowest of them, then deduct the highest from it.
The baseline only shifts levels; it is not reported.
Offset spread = -9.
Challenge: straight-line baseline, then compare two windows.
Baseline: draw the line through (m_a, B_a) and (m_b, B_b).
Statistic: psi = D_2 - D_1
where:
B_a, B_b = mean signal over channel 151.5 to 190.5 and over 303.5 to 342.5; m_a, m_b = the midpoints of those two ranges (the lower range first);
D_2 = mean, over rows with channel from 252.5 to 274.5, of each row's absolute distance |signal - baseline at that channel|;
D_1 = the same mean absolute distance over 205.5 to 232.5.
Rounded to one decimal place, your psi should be 1.3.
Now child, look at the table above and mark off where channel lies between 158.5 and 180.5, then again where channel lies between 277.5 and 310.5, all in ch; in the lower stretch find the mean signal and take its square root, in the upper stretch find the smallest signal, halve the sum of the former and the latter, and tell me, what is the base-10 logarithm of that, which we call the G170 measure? 1.20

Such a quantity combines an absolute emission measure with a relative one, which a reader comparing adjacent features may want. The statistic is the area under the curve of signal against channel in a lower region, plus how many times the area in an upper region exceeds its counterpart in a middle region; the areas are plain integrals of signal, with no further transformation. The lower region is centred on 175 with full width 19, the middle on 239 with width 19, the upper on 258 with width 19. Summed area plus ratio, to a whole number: 567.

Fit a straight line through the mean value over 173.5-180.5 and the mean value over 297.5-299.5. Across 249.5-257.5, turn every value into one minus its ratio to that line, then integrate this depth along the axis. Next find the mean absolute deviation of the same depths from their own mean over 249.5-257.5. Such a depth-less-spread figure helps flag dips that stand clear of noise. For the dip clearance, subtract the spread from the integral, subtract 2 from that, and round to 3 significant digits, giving -2.28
